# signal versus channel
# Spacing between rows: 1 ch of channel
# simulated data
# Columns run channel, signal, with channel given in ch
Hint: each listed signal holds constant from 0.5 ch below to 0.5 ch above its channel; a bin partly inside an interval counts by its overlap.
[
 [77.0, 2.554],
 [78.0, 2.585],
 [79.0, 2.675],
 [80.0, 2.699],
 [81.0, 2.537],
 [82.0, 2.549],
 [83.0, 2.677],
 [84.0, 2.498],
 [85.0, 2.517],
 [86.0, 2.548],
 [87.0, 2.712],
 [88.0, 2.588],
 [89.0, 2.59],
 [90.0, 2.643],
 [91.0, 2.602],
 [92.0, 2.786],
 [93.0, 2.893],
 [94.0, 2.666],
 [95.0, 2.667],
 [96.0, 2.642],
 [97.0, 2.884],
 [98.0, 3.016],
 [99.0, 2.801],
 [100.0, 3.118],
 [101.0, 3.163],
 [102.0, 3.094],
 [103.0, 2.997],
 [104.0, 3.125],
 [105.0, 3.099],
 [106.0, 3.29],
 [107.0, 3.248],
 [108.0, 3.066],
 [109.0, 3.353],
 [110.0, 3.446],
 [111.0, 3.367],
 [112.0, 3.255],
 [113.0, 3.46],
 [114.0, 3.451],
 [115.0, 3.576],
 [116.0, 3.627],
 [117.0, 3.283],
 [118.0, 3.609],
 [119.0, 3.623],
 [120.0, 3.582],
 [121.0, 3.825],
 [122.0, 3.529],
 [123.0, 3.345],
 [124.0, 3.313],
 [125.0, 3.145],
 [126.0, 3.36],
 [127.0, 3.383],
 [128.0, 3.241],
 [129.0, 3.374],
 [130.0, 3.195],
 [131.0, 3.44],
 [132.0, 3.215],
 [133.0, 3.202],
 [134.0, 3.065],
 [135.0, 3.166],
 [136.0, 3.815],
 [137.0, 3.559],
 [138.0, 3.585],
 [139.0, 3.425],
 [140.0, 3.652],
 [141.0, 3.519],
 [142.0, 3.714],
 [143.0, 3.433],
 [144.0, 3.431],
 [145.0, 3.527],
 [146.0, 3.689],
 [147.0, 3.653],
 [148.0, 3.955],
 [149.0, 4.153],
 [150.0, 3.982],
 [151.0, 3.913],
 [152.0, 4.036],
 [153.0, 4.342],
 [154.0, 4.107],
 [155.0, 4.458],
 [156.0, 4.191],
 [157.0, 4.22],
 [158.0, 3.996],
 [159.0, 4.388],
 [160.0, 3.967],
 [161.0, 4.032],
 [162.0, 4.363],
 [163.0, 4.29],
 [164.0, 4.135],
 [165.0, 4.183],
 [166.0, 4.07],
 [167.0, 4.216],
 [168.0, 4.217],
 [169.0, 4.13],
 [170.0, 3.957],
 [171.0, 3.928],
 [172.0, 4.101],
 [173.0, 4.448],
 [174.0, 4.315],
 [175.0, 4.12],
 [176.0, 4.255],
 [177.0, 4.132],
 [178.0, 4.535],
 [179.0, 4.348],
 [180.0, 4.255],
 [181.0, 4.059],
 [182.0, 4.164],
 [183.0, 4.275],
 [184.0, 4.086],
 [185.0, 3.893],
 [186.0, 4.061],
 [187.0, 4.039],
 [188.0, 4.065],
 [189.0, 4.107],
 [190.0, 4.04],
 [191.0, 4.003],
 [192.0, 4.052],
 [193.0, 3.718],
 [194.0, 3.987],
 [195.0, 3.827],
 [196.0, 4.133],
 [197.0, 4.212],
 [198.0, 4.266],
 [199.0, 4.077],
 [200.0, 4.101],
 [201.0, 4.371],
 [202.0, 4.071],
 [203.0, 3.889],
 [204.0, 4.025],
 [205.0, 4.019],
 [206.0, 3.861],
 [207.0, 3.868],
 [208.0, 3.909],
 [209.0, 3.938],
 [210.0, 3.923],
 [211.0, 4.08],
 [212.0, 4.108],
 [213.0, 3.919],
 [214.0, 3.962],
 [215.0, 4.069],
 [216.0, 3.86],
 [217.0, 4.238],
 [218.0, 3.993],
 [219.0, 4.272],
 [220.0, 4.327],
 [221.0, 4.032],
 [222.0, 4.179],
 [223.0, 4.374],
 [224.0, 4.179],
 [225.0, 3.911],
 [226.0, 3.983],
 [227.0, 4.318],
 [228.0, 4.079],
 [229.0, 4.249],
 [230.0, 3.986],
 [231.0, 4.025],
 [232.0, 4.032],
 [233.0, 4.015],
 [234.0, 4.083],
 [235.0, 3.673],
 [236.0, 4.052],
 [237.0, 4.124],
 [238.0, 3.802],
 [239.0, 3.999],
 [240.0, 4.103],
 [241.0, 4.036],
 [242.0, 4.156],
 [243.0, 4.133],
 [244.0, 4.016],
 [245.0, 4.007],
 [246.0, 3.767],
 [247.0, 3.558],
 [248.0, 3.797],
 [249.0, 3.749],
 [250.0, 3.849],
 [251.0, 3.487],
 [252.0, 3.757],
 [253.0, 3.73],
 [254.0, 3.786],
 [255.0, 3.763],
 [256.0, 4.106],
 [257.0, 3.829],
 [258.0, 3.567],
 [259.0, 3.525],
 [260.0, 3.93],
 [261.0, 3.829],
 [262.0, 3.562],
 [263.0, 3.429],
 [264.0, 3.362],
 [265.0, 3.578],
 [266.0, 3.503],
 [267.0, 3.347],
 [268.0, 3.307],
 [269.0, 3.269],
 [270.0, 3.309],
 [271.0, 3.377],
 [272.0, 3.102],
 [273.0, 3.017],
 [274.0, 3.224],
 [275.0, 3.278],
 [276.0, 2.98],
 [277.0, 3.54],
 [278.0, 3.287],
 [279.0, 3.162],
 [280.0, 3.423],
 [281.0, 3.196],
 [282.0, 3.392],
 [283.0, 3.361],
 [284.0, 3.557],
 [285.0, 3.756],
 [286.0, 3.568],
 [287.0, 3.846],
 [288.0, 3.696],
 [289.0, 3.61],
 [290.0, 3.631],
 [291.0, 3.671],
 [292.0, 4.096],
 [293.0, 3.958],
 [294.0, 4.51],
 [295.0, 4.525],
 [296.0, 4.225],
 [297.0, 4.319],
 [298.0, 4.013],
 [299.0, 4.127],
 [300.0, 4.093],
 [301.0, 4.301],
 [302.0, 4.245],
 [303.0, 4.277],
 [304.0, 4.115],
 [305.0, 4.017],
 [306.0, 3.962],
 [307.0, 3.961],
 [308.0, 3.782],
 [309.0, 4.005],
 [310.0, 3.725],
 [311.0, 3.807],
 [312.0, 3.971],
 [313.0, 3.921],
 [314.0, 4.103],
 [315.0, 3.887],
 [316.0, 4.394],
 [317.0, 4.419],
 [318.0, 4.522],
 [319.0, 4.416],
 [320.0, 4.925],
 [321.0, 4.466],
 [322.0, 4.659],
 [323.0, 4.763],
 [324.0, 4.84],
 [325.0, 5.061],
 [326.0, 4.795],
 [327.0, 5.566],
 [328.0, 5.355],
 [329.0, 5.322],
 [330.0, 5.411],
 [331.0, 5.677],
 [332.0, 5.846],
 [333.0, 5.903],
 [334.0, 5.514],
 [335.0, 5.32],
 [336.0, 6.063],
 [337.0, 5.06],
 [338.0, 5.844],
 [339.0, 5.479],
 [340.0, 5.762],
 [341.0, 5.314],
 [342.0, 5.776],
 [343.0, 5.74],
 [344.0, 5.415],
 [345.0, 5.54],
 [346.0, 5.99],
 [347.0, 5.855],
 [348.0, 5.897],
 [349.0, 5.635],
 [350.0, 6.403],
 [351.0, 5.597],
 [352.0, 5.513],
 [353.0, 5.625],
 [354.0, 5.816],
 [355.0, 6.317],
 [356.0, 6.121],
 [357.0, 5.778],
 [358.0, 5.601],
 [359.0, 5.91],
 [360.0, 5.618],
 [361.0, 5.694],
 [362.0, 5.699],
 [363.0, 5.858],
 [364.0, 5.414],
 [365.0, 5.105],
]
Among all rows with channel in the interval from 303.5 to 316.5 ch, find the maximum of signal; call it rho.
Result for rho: 4.394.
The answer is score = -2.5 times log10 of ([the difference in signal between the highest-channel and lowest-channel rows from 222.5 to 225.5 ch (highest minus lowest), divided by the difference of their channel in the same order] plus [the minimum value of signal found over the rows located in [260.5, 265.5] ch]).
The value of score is -1.24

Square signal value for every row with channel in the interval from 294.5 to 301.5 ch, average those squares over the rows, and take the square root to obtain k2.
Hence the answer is 4.2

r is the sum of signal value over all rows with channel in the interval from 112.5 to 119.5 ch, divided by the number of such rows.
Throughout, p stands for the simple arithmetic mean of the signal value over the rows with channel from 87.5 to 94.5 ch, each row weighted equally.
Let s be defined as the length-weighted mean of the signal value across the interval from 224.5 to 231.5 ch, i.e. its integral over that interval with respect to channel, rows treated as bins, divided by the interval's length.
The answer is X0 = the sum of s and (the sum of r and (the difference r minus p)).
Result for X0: 8.4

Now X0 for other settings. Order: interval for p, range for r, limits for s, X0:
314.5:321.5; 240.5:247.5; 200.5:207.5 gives 7.5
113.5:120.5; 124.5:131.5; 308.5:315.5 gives 7.0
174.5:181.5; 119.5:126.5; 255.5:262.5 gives 6.4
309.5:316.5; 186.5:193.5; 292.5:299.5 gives 8.3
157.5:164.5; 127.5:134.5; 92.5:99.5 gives 5.1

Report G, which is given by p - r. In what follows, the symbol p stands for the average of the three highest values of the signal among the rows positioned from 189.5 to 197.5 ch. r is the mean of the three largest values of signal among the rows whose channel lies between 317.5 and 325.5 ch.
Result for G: -0.8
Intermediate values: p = 4.13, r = 4.9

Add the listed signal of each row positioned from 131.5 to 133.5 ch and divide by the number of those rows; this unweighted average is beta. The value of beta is 3.21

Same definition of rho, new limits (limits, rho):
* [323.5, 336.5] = 6.063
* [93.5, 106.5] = 3.29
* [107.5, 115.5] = 3.576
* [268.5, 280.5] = 3.54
